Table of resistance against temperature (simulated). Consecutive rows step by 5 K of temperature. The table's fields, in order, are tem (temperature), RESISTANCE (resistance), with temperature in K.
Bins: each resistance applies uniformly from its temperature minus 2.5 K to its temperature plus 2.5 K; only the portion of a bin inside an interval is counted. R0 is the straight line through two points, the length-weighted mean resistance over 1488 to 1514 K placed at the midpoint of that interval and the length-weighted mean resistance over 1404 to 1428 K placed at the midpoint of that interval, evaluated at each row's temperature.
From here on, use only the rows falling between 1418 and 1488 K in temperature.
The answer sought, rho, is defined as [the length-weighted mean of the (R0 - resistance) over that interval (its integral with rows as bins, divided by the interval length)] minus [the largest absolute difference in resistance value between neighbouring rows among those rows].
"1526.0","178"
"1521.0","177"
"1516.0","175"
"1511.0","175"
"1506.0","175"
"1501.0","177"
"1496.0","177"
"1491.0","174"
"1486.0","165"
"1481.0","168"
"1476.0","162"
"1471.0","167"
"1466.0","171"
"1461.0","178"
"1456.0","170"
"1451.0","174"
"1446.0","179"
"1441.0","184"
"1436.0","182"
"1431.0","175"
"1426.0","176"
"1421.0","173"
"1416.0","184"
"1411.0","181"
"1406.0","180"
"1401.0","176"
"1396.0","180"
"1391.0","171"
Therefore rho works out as -4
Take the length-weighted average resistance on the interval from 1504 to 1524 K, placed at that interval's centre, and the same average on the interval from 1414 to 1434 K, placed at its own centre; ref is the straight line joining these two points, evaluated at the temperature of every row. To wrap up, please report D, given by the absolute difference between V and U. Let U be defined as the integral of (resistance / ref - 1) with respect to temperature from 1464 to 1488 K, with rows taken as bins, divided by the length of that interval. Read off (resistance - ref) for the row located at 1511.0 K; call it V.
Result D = 0.6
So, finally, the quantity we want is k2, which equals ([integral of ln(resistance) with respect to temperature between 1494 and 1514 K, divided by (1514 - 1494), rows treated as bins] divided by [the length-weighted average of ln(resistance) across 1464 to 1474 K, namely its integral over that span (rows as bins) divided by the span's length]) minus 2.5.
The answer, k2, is -1.49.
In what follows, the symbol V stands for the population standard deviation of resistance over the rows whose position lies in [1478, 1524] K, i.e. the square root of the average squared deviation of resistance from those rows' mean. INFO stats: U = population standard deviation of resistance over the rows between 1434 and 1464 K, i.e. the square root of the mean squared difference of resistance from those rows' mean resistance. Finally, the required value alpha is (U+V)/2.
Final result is 4.37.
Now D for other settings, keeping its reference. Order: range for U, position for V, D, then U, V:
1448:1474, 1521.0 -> 1.6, -0.03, 2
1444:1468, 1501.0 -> 1.2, -0.01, 1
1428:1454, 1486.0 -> 11.0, 0.01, -11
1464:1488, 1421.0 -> 3.9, -0.05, -4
